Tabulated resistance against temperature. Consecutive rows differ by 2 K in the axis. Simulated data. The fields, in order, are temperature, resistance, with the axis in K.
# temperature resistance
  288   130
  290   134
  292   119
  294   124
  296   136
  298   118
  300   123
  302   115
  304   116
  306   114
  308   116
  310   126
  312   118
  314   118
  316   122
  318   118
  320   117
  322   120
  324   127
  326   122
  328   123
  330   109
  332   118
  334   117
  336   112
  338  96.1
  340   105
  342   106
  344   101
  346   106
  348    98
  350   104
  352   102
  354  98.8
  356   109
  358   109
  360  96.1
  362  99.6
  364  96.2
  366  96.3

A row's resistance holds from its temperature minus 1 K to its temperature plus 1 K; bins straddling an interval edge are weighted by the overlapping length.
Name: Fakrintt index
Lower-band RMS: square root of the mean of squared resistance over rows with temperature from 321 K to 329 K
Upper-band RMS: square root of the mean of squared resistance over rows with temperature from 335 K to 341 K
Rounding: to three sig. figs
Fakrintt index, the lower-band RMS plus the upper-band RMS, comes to 228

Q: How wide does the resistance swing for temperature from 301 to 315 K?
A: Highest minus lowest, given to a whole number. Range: 12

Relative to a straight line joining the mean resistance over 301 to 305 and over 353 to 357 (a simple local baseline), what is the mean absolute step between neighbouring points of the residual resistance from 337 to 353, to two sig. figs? 5.2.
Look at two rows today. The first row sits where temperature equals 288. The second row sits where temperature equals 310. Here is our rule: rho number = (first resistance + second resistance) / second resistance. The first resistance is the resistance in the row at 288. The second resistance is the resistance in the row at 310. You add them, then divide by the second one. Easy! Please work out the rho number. 2.03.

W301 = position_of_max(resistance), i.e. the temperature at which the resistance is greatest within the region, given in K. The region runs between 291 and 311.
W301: 296 K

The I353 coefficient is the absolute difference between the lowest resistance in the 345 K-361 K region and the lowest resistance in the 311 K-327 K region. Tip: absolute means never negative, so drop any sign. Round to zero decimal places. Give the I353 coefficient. 21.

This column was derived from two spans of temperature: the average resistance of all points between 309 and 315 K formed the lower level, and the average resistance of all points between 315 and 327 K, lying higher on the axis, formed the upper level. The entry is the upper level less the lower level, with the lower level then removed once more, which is -120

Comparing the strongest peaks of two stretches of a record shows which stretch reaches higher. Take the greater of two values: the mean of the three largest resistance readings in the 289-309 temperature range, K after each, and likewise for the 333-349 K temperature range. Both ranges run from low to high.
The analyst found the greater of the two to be 131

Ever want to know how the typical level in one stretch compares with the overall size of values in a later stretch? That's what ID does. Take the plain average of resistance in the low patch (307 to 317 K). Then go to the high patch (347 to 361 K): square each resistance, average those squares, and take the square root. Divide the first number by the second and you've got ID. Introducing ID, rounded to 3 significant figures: 1.17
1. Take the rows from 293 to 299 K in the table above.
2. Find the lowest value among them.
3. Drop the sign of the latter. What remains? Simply 118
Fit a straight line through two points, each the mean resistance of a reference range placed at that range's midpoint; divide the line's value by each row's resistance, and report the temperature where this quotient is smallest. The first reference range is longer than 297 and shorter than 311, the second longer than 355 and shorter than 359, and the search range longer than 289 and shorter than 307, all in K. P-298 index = 296 K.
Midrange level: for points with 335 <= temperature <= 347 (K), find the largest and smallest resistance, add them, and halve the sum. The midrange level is 104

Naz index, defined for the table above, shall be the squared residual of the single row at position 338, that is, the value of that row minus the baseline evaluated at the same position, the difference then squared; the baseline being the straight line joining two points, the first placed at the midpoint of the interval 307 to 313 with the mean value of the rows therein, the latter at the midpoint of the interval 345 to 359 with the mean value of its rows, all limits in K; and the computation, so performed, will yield 172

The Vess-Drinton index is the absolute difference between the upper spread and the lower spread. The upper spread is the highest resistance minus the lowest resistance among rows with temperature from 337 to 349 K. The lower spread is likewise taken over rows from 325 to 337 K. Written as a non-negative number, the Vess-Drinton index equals 4.1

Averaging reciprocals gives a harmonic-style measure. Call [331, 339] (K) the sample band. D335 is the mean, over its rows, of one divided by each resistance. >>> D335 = 0.0091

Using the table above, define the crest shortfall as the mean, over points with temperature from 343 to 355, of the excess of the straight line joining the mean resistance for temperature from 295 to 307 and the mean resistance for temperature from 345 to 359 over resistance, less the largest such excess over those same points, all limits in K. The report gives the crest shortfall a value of -4.0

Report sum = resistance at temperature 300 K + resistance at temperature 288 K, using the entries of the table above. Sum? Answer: 253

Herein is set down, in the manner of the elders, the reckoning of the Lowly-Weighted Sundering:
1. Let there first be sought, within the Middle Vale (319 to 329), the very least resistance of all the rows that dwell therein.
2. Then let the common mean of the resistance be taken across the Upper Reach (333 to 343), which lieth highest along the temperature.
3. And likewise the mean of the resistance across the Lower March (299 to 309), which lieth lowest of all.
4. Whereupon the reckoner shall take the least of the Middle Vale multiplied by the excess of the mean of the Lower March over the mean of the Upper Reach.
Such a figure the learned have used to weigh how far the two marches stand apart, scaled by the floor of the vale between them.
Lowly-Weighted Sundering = 1121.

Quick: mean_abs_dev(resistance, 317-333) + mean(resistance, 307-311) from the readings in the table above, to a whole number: 125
